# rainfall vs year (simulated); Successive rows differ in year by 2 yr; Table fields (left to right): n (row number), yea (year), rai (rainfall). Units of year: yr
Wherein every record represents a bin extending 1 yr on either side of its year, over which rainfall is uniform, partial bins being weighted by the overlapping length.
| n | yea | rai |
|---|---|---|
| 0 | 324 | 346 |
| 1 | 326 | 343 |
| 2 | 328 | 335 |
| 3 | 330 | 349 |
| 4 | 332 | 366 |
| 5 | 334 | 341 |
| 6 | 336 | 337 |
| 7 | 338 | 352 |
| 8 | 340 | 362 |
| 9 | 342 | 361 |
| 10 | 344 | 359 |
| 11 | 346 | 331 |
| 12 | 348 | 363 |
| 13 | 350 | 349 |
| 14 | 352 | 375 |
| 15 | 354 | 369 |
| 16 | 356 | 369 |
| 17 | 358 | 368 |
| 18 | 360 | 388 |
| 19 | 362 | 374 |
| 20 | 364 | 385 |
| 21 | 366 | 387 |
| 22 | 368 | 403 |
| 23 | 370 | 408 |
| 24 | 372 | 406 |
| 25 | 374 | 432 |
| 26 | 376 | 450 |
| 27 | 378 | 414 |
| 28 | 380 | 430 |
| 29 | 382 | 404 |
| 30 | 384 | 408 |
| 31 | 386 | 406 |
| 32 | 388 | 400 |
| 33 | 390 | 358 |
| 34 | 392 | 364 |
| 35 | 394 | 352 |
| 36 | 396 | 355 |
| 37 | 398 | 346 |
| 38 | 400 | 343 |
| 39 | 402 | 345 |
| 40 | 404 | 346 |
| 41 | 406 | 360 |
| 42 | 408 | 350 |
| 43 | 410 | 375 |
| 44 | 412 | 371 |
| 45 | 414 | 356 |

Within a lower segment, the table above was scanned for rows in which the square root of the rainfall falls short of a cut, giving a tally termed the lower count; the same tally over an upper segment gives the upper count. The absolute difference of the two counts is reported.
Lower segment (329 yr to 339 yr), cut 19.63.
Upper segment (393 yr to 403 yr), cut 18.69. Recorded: 2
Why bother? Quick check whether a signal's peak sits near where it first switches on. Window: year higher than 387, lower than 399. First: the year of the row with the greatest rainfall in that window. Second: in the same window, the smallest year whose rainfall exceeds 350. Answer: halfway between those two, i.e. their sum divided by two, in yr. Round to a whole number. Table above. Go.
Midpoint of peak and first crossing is 388 yr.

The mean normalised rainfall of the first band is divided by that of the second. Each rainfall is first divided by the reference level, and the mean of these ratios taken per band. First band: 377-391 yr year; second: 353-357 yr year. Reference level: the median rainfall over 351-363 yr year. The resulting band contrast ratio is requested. 1.09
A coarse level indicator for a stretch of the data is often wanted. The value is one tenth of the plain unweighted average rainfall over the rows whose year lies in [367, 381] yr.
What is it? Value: 42.0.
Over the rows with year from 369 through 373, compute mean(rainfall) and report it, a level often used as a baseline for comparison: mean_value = 407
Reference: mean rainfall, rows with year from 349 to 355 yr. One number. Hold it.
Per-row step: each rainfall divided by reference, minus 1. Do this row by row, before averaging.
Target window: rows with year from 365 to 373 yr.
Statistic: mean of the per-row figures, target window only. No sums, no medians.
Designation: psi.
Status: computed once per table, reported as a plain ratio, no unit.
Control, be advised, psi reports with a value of 0.10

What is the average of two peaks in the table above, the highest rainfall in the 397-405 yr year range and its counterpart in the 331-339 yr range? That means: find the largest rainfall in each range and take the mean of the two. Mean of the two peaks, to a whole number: 356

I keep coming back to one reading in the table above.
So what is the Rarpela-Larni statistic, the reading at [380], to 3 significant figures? 430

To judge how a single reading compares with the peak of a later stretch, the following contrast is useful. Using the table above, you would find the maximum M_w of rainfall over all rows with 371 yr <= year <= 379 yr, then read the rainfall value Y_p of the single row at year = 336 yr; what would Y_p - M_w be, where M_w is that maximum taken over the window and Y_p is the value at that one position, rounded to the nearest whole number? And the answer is -113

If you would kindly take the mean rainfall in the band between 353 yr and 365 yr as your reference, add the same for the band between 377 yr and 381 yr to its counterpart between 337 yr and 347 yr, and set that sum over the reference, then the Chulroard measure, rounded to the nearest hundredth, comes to 2.06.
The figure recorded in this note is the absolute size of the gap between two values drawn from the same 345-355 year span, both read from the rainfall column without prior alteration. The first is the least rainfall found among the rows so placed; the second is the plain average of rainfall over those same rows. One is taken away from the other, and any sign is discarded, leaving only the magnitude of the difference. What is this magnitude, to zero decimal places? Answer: 26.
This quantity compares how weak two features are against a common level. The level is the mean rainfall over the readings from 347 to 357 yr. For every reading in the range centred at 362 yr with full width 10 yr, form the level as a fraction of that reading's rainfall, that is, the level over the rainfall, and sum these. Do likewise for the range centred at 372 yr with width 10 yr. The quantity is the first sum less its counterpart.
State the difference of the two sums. 0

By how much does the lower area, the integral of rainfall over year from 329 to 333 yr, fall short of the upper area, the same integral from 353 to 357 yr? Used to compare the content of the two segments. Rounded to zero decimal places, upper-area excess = 46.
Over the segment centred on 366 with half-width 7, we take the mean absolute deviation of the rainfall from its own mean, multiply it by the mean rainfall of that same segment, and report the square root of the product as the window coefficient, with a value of 65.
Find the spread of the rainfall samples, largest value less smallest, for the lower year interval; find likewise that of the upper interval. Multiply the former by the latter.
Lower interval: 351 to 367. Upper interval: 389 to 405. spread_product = 420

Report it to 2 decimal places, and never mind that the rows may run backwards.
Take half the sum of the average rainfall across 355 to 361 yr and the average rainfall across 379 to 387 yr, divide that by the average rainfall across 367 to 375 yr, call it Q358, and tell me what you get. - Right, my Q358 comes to 0.95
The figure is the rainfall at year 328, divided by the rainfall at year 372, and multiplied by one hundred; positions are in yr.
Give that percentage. 83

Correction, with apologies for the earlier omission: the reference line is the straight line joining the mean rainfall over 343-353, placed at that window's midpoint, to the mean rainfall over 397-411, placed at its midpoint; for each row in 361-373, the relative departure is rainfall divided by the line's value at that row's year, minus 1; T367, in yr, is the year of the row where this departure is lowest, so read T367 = 362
